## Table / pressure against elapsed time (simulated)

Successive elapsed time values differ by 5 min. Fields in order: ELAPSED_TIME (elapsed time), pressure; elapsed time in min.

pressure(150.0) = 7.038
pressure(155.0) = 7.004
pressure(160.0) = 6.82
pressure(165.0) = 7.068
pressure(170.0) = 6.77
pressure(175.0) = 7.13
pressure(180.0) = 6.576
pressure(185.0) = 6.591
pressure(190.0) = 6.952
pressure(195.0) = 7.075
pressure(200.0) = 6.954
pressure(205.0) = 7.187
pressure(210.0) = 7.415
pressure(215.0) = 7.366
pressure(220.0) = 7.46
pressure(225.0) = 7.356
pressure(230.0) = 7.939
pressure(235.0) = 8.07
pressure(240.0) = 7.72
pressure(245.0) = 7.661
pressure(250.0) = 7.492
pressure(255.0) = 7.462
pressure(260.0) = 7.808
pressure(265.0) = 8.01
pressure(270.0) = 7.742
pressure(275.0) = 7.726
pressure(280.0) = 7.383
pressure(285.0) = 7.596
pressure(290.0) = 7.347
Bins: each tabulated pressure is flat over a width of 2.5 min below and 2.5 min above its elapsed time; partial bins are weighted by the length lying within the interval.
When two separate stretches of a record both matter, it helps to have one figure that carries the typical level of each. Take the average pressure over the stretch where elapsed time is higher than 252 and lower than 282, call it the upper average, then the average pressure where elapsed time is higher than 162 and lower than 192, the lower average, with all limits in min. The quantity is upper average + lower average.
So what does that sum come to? 14.5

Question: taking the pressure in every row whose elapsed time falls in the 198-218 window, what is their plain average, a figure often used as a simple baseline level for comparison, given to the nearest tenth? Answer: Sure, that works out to 7.2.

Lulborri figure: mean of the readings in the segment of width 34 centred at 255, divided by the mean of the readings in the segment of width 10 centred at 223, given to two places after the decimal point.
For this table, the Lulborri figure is 1.04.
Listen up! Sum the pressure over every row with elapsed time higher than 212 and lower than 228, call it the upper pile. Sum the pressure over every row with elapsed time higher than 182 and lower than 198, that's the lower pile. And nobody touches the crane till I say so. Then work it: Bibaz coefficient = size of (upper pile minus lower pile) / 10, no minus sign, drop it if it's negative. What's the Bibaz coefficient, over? 0.156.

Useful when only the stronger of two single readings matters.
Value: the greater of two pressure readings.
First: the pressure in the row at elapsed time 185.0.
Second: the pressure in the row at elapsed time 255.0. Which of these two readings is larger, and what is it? 7.46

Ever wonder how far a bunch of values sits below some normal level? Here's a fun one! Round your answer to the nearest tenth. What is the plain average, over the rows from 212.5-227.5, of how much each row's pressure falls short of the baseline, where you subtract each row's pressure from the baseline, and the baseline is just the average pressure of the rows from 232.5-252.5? 0.3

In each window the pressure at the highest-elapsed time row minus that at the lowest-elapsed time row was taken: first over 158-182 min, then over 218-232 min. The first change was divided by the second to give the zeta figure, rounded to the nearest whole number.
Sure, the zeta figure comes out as -1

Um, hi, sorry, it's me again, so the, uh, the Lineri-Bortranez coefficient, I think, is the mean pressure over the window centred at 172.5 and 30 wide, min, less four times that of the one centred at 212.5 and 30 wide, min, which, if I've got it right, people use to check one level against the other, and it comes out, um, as -22.3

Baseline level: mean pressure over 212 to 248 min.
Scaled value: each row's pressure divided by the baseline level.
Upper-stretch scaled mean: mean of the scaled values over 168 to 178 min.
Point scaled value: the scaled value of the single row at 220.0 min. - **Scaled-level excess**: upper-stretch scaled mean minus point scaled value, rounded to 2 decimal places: -0.07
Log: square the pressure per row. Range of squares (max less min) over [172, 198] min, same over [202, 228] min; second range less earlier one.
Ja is -4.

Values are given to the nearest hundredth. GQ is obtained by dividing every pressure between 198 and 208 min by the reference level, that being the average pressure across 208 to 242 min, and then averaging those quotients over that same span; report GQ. 0.93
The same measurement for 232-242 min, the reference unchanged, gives 1.04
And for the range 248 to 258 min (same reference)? 0.98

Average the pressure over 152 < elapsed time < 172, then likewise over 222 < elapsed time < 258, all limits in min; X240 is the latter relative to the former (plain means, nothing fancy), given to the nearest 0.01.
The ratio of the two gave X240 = 1.11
